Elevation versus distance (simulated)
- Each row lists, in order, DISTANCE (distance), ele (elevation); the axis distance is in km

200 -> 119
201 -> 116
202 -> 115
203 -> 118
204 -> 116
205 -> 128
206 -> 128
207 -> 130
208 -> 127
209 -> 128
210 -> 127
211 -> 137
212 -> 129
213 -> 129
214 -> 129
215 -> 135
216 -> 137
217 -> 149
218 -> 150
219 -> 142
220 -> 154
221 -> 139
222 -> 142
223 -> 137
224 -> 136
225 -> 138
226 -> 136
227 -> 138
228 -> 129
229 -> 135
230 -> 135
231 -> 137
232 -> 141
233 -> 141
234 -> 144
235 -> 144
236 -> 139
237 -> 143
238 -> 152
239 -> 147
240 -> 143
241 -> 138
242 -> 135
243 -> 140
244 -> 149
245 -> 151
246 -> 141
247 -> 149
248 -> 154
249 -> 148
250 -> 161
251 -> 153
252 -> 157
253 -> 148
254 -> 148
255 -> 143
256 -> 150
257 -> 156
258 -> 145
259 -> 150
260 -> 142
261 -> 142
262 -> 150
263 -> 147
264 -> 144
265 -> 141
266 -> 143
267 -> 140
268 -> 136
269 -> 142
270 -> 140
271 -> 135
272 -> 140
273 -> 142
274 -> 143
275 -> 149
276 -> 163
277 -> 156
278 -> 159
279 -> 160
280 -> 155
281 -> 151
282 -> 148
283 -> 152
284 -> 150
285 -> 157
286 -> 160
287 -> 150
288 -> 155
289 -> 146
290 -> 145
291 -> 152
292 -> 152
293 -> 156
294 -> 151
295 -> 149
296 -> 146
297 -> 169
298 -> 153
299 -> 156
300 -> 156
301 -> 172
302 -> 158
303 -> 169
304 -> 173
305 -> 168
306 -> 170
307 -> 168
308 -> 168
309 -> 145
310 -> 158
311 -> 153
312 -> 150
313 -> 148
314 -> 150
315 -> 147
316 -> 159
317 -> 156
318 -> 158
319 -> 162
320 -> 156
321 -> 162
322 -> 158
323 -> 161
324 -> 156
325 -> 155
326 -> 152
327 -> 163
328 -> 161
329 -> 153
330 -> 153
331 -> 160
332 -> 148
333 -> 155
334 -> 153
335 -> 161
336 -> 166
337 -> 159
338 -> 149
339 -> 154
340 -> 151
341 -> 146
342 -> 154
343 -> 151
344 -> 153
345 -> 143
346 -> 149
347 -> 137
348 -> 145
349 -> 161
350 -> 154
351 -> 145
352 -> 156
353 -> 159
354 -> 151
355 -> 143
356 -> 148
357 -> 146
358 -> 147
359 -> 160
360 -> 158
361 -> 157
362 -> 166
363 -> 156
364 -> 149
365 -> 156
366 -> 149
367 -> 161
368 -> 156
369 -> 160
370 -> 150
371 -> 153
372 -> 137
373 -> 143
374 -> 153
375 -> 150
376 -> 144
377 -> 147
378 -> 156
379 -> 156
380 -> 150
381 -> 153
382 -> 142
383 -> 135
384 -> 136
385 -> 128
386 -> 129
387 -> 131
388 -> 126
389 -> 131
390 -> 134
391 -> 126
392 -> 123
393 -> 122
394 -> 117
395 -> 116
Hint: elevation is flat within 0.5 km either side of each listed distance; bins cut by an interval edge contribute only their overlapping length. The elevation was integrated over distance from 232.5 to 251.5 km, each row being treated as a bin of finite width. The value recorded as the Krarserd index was 2772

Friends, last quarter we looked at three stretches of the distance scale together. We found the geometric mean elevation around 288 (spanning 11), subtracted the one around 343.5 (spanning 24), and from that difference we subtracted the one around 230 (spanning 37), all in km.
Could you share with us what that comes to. -140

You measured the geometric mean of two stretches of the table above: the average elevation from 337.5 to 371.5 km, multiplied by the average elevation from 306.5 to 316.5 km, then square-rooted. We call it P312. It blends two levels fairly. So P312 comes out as 153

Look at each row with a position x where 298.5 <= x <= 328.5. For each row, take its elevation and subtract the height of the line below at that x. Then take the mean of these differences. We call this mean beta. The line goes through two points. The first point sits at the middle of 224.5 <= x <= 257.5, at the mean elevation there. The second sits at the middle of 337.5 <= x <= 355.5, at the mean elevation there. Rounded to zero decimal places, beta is 11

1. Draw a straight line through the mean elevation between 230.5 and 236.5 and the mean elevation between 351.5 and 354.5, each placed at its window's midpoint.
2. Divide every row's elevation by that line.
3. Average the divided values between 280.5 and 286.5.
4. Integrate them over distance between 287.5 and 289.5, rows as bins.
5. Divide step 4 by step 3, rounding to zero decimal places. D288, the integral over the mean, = 2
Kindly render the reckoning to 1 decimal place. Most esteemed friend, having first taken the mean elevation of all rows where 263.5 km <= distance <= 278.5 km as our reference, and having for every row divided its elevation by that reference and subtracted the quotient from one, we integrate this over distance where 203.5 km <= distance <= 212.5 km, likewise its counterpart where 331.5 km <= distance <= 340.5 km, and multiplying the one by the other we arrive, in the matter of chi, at -0.7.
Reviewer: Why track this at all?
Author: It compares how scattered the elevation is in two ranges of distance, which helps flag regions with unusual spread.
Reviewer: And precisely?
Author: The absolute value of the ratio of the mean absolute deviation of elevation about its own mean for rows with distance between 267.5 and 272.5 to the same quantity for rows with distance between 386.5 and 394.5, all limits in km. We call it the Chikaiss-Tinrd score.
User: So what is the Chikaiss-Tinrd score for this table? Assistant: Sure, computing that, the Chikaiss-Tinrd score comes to 0.58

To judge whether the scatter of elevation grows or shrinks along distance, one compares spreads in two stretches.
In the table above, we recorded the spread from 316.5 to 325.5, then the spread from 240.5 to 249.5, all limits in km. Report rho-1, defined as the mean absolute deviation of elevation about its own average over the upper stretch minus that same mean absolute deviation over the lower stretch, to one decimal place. -3.5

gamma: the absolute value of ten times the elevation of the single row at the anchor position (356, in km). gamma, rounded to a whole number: 1480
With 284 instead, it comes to 1500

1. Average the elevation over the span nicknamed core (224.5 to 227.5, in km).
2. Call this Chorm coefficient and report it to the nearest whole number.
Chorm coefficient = 137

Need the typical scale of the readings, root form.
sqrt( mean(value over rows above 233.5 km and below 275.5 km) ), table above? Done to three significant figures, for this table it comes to 12.1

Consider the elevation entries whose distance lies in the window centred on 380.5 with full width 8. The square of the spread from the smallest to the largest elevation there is 441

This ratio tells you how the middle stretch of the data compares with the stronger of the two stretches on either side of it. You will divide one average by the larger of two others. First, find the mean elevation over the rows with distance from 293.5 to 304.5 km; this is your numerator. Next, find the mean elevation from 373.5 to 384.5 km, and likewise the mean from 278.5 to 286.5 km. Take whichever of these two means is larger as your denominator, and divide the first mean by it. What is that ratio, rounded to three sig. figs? 1.03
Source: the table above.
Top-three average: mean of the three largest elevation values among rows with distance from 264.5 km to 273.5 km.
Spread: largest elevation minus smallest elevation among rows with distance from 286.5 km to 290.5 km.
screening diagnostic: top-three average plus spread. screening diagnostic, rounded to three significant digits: 152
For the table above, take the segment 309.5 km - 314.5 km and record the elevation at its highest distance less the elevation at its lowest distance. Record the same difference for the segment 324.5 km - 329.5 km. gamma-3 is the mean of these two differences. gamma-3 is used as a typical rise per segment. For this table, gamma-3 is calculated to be -5.0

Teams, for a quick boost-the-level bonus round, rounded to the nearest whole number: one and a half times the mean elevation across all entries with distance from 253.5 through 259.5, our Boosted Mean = 223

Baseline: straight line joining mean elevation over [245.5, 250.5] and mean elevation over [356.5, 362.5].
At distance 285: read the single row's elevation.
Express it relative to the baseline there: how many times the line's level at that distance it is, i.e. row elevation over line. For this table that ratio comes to 1.03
